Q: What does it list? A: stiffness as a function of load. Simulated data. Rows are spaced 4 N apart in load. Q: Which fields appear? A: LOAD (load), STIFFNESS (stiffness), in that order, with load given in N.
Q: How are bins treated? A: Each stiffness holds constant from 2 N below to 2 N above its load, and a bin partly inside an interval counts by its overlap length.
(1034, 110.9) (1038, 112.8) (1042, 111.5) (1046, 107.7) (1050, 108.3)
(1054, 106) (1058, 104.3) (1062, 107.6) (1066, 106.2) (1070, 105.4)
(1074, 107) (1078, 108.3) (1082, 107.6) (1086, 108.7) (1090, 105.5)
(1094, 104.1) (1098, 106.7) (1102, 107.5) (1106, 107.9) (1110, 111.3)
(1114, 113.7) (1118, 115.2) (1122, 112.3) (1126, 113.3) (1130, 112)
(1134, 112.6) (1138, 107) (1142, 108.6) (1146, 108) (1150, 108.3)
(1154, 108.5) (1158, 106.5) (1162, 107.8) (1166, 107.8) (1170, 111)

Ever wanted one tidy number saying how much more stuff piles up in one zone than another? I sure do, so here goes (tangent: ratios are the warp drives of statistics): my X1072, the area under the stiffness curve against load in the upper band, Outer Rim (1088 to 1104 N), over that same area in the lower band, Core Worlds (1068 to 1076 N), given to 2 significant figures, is 2.0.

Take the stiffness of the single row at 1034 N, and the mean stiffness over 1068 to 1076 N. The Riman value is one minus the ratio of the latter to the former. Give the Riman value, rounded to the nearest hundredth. 0.04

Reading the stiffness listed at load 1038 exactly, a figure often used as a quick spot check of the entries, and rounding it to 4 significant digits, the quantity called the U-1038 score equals 112.8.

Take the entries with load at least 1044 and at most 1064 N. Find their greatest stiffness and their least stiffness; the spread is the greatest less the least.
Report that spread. 4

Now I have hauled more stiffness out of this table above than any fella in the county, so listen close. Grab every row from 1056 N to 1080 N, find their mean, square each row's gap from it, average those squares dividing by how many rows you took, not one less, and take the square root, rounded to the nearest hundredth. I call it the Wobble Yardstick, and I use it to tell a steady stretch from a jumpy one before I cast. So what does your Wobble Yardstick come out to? 1.34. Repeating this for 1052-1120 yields 2.95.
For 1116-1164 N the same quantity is 2.76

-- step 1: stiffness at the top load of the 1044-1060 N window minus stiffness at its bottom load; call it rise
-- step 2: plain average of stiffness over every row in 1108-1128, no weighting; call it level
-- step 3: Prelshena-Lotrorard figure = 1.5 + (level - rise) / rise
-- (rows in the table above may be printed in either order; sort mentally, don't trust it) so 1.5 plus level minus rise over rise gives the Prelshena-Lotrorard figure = -33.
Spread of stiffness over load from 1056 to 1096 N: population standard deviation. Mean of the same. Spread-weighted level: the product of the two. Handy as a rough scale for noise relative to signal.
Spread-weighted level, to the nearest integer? 164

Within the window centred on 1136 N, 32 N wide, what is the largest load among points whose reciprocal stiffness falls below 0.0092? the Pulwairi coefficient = 1134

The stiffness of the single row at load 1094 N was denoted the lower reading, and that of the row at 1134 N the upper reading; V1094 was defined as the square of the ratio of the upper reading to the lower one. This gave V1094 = 1.17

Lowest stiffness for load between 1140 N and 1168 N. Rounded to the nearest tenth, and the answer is 106.5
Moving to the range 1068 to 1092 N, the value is 105.4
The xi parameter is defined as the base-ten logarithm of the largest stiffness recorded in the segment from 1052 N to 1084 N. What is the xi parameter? 2.03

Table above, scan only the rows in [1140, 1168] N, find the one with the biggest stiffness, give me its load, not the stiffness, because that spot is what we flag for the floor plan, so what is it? 1142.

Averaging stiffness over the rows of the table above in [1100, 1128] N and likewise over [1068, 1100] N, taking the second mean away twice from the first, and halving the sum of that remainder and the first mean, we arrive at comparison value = 4.9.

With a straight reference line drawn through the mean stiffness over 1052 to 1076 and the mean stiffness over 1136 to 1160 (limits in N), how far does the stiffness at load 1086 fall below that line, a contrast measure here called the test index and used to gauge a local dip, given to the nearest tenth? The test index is -2.2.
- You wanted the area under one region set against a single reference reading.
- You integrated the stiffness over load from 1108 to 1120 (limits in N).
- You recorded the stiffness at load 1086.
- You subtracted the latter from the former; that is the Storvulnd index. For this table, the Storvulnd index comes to 1252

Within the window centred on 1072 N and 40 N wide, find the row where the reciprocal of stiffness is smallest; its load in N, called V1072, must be 1086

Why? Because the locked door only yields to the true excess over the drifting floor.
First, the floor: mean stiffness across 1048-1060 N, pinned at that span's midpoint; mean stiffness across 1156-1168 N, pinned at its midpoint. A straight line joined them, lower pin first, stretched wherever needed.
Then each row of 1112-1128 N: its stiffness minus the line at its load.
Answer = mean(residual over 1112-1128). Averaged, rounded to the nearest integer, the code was 7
